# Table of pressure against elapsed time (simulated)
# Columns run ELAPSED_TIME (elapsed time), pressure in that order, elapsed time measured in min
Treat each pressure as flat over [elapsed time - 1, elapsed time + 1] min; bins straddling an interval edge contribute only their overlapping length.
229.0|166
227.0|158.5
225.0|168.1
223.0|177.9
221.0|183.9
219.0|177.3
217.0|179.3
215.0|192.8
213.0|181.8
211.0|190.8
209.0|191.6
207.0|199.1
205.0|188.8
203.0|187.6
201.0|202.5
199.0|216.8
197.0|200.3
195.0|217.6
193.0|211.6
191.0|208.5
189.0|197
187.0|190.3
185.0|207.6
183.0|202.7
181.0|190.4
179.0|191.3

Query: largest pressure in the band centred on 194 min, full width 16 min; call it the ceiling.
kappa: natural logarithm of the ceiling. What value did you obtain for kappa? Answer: 5.38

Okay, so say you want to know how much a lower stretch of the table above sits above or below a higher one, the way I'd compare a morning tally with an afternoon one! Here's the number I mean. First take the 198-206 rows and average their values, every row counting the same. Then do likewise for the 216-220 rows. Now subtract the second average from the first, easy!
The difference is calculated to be 21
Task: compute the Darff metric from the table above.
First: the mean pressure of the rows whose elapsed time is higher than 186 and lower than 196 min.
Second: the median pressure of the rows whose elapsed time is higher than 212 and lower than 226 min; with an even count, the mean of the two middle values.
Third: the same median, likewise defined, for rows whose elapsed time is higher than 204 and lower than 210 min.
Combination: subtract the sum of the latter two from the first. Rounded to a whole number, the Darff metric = -166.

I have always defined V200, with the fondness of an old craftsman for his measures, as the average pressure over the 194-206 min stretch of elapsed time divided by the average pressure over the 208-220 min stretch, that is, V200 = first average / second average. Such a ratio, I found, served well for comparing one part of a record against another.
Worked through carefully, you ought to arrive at 1.09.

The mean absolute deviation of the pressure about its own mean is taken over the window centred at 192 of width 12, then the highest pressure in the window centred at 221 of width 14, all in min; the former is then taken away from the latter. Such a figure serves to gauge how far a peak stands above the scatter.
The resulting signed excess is 184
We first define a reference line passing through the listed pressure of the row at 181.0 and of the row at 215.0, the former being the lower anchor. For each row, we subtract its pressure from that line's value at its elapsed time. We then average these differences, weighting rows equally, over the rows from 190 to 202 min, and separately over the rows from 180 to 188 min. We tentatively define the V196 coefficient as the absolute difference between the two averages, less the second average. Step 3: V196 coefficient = 18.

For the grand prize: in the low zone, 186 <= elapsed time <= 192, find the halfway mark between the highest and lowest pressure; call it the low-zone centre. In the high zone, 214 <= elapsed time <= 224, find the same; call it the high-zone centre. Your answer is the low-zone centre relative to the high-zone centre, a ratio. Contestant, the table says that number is 1.08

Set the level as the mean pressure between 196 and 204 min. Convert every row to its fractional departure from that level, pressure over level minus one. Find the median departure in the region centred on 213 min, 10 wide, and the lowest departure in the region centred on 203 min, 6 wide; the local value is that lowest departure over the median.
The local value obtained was 1.3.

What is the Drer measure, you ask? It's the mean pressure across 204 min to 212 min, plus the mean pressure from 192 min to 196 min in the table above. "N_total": 407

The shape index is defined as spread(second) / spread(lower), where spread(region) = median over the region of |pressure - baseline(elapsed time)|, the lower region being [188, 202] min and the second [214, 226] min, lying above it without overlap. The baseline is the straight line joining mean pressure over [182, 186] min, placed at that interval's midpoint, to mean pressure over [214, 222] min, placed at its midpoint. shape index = 0.61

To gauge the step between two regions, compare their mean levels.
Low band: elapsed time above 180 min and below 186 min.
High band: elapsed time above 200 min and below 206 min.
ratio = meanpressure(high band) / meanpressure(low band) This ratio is 0.96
